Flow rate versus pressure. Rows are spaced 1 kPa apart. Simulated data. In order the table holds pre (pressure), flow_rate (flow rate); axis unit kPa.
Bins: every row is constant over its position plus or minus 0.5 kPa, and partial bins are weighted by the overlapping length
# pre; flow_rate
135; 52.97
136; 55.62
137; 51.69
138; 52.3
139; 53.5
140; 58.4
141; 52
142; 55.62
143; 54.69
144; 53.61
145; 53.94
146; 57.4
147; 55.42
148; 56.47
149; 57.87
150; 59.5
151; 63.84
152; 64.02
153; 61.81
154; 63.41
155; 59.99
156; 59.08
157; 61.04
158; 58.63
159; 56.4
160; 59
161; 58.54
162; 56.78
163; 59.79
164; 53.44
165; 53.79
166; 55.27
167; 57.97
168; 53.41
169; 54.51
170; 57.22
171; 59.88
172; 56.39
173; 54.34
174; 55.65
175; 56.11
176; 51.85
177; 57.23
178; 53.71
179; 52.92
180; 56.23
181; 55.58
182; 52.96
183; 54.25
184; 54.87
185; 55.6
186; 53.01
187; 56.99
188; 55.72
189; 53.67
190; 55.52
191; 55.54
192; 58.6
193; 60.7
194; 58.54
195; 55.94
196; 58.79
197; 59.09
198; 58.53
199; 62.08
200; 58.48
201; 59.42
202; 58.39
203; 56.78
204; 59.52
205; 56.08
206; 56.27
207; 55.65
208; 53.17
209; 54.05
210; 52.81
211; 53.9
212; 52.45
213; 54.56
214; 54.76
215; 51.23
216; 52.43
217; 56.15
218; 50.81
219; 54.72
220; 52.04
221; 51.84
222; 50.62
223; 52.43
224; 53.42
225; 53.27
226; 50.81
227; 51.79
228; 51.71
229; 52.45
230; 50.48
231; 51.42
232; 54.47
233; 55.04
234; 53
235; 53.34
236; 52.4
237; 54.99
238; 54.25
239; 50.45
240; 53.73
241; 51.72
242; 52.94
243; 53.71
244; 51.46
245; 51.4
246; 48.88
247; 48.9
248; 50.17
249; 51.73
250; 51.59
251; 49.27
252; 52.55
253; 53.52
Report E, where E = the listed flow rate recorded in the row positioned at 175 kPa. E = 56.11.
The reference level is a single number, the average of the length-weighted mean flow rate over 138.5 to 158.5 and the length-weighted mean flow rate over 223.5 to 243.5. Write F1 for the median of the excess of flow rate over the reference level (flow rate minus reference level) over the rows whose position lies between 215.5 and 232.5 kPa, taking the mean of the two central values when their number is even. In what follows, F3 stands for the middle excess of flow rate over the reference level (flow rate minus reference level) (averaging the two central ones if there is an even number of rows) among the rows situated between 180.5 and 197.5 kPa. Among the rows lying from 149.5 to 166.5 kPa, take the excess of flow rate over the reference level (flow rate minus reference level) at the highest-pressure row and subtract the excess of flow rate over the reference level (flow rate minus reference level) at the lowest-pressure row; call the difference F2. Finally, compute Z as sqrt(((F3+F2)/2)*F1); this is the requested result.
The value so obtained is 2.60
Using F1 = -3.4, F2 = -4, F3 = 0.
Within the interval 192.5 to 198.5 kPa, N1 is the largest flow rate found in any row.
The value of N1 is 60.7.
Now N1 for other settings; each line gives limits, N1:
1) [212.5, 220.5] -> 56.15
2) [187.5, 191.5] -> 55.72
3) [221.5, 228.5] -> 53.42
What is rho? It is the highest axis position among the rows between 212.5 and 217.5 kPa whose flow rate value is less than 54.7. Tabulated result 216 kPa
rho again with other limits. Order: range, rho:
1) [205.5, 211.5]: 211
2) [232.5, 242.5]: 242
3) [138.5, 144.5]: 144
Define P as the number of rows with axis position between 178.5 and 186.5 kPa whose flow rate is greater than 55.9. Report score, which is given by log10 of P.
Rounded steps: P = 1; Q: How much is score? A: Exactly 0.0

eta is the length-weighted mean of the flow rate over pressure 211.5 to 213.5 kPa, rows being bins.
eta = 53.5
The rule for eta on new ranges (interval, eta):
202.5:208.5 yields 56.2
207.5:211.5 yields 53.5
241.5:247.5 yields 51.2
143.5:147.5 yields 55.1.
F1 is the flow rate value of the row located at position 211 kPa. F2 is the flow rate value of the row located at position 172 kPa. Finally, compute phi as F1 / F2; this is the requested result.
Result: 0.96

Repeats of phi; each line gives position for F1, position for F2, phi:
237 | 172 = 0.98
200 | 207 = 1.05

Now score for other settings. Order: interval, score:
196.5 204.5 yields 0.9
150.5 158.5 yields 0.9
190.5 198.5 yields 0.8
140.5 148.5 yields 0.3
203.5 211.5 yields 0.5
